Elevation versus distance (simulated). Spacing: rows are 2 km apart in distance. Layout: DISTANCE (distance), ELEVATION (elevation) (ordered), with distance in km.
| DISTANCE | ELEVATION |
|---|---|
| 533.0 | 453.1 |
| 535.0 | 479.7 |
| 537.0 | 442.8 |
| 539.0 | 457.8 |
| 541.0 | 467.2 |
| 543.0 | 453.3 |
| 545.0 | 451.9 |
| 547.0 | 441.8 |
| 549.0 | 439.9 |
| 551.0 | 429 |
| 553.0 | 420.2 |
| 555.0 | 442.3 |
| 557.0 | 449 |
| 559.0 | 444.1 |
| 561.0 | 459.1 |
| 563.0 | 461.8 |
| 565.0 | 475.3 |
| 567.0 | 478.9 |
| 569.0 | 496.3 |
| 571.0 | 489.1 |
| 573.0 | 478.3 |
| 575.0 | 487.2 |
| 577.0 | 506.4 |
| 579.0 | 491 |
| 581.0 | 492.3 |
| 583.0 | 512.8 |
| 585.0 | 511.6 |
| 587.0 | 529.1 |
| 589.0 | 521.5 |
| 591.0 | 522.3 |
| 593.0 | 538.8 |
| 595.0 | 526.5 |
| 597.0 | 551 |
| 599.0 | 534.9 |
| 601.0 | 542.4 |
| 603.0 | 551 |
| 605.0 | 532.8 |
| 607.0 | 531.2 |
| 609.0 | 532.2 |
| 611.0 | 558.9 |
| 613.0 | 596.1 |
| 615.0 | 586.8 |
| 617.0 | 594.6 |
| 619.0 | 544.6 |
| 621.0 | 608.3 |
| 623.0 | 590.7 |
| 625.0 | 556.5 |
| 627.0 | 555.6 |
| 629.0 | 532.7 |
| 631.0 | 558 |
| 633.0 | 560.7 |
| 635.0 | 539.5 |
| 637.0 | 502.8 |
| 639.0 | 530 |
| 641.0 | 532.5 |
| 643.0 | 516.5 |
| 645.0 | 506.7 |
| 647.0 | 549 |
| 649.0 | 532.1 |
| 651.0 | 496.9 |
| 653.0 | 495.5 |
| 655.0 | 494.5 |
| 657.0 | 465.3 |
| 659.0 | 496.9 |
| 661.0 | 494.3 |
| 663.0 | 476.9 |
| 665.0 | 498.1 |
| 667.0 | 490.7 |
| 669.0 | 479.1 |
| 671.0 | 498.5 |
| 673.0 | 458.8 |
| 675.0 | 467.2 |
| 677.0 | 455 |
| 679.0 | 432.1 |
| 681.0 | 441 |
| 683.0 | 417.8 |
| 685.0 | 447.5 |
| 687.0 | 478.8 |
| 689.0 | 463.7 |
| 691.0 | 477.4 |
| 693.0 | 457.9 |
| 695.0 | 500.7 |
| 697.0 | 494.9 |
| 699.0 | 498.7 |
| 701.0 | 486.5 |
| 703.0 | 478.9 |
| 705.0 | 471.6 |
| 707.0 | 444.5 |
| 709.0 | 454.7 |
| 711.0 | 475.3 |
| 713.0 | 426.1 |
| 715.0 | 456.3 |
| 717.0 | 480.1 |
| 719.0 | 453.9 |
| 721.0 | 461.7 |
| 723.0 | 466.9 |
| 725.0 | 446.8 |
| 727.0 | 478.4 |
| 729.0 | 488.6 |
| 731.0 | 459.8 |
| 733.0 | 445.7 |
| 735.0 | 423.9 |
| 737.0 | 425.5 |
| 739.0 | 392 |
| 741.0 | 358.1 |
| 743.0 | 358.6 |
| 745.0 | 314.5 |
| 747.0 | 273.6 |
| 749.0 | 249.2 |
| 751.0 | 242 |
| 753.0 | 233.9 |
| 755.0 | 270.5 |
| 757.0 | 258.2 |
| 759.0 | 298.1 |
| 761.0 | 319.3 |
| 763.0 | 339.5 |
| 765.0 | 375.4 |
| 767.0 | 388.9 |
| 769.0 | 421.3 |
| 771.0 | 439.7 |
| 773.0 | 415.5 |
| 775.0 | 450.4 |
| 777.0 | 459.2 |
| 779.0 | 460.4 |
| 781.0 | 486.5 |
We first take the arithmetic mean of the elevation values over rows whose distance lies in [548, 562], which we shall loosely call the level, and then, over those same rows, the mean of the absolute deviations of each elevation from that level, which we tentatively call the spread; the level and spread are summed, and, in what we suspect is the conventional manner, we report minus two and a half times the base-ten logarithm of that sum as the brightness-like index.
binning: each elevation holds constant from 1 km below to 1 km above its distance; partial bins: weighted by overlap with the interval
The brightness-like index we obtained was -6.63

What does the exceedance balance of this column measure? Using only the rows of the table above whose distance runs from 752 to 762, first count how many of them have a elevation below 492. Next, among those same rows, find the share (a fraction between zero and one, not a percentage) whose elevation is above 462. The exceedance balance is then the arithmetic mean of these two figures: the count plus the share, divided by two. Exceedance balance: 2.5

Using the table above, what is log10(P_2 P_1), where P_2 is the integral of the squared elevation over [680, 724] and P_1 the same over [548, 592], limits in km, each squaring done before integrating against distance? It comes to 14.0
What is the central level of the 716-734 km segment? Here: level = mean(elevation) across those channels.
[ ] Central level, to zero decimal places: 465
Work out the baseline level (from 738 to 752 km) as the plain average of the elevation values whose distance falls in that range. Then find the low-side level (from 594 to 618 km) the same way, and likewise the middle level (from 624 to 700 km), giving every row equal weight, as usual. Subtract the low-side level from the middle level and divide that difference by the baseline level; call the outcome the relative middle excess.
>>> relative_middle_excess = -0.18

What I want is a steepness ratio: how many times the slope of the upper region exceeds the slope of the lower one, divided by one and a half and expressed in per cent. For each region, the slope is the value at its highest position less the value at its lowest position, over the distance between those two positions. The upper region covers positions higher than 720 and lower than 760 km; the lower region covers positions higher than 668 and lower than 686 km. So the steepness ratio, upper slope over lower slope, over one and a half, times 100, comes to 145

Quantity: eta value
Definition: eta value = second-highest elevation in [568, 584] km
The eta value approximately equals 506.4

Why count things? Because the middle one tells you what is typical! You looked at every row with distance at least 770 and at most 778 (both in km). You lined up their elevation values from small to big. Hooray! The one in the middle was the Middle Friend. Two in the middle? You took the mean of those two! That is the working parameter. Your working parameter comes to 445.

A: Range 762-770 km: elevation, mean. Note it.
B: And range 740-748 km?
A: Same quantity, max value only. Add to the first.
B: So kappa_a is 740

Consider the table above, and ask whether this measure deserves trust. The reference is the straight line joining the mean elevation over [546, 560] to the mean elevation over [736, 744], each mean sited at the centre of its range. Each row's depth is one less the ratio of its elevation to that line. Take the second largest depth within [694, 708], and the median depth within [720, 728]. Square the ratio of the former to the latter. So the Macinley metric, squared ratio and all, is 1.0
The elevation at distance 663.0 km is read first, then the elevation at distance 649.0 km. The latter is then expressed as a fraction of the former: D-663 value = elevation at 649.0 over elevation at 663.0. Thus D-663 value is 1.1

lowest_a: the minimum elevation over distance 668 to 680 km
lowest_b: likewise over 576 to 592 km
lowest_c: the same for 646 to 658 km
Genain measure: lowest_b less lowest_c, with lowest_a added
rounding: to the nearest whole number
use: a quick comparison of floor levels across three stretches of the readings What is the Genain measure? 458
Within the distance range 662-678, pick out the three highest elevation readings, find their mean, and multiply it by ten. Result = 4958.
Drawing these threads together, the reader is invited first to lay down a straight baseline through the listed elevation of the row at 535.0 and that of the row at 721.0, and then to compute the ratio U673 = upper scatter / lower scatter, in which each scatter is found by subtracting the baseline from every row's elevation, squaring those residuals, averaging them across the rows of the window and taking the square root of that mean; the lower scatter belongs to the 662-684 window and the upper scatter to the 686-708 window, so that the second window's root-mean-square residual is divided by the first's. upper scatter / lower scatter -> 0.9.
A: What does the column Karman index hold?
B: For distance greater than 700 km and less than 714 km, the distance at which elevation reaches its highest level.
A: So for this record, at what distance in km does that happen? 701.0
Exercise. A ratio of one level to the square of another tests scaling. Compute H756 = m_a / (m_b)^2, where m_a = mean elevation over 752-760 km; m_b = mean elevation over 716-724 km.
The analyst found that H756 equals 0.0012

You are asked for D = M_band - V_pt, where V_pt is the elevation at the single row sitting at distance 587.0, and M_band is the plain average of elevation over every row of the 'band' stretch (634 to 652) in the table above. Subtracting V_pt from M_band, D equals -6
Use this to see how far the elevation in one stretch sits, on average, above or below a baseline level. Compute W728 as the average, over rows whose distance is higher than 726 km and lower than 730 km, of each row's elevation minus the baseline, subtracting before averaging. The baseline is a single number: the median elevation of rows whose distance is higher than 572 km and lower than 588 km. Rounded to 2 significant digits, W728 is -16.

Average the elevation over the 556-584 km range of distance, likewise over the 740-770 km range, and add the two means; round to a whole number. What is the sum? 794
